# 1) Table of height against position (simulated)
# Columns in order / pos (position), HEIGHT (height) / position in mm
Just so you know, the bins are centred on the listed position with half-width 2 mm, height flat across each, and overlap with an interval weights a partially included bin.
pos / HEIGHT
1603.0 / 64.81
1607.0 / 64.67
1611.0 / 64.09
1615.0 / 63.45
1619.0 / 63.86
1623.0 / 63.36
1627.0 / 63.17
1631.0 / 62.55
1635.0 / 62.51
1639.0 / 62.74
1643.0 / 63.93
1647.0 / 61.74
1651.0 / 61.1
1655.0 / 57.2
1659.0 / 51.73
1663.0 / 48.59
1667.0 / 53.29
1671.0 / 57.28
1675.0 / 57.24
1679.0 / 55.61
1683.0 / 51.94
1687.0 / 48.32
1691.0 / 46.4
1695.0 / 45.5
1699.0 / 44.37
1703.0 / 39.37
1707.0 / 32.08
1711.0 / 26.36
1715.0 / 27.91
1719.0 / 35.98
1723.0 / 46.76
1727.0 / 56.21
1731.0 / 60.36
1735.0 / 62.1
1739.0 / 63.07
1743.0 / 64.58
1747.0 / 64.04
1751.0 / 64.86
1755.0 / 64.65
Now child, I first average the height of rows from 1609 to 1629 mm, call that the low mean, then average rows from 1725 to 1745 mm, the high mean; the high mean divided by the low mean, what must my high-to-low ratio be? 0.96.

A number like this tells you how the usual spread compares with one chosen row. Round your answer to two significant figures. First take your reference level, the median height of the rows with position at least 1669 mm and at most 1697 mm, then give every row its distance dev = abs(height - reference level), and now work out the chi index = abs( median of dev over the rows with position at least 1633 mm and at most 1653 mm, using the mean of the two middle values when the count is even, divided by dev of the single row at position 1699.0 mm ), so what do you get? 1.4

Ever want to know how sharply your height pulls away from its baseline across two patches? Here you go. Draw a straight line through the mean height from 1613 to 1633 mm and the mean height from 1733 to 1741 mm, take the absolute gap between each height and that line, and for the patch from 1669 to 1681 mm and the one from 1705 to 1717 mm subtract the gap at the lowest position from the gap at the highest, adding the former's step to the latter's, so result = 5.7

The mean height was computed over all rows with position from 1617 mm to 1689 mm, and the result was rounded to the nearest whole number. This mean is 58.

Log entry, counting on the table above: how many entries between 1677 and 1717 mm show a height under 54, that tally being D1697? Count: 9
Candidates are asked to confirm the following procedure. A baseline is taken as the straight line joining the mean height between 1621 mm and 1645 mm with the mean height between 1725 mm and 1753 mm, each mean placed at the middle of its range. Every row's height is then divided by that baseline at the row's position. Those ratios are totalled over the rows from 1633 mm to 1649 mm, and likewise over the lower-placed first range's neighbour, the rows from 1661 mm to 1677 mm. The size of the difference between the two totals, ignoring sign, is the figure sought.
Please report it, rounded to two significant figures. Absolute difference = 0.54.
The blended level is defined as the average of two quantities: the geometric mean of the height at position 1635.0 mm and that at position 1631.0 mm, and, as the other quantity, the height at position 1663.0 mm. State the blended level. 56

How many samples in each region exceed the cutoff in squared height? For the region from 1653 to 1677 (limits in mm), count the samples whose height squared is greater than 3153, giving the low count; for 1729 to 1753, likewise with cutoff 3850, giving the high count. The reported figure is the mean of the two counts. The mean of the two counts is 4.0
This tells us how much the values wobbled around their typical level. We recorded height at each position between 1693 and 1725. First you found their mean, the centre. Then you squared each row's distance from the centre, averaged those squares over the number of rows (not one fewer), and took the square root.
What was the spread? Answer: 7.5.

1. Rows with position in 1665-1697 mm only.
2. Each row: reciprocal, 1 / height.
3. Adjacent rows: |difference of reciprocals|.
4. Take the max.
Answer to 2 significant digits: 0.0014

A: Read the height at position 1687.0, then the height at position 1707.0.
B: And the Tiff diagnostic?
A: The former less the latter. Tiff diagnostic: 16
